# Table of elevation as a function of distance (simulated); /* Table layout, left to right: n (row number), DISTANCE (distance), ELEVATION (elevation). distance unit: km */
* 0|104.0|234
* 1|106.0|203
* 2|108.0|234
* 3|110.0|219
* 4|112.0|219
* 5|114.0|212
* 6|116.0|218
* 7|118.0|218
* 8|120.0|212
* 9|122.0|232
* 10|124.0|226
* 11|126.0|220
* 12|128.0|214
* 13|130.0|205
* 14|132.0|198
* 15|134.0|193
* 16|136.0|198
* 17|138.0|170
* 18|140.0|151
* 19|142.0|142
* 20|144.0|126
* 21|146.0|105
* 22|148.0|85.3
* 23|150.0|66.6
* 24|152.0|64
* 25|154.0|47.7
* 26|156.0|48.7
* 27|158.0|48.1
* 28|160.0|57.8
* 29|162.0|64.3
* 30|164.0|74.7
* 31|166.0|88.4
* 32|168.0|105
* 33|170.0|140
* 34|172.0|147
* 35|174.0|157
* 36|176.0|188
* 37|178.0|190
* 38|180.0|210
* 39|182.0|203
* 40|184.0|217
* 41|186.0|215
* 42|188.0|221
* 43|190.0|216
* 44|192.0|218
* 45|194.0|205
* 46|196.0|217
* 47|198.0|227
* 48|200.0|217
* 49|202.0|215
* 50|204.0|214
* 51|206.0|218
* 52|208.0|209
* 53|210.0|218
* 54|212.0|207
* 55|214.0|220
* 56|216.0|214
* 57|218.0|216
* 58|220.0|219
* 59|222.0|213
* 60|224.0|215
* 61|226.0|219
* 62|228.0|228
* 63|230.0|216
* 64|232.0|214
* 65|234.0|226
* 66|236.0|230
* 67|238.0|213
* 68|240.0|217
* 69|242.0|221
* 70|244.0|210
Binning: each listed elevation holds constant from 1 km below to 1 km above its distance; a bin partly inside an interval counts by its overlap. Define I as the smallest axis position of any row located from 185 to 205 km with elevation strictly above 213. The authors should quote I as 186.0 km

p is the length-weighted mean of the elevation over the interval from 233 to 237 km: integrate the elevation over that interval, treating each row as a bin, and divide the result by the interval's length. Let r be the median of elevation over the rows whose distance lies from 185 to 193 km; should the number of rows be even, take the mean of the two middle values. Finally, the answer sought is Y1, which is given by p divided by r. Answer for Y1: 1.1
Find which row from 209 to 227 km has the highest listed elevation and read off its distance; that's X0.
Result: 214.0 km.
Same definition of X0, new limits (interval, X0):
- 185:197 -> 188.0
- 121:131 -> 122.0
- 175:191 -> 188.0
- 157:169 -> 168.0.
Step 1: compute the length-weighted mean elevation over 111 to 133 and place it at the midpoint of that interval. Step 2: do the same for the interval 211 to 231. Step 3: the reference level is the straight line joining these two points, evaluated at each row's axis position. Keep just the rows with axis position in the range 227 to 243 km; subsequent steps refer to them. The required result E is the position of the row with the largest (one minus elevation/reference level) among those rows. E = 238.0 km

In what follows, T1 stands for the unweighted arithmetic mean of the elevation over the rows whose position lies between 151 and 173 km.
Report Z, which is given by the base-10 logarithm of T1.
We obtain 1.91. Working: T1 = 81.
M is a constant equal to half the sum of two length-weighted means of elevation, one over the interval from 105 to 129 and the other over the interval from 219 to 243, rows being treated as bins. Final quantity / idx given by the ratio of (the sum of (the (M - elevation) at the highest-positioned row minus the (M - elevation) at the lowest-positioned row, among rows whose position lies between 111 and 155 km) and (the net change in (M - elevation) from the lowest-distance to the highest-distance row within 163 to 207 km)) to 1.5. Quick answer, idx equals 19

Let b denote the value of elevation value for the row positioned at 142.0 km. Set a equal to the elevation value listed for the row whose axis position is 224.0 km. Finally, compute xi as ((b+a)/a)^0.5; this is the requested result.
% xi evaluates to 1.29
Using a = 215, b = 142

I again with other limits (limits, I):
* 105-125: 108.0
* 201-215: 202.0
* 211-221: 214.0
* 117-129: 118.0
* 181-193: 184.0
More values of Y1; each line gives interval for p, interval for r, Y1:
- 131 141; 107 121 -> 0.8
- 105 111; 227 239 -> 1.0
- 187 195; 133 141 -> 1.2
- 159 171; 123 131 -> 0.4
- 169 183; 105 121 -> 0.8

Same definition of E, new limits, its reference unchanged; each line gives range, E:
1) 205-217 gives 212.0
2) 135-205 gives 154.0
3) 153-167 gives 154.0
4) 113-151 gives 150.0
